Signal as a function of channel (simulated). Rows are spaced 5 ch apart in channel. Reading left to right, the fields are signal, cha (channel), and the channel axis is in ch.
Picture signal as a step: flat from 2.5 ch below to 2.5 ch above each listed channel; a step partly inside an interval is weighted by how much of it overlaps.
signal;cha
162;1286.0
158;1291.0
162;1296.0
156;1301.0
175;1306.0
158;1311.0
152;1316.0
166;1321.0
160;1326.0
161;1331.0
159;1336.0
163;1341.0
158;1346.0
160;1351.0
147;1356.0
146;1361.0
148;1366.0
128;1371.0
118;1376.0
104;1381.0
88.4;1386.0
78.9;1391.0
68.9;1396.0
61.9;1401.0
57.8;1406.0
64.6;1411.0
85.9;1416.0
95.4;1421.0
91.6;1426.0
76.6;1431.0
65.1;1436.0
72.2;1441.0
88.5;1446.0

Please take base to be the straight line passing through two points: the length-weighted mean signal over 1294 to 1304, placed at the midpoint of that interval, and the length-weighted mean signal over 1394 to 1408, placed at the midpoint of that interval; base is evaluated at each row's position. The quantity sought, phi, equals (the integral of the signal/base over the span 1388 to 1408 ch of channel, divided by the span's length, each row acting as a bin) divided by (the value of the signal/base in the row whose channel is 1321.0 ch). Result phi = 0.86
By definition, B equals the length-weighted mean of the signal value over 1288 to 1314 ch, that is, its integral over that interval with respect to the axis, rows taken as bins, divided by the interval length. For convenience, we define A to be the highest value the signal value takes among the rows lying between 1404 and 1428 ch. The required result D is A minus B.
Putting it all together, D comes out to -66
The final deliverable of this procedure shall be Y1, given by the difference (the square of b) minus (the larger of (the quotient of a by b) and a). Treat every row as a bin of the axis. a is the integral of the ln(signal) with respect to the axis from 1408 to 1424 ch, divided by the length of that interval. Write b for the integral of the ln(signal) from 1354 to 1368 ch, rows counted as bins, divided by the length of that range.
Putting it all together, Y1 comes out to 20.5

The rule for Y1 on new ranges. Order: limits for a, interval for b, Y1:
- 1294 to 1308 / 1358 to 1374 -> 19.3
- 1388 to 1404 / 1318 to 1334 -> 21.6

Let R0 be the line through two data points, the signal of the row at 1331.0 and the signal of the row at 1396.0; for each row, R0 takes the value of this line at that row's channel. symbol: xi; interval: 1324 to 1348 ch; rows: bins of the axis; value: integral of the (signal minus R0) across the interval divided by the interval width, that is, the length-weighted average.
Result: 6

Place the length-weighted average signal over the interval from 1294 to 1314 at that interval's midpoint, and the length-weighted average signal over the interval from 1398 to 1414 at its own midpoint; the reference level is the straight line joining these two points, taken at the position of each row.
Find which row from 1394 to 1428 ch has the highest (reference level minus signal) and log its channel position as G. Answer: 1401.0 ch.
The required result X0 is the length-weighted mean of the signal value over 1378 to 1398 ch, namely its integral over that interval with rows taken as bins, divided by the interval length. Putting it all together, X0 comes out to 86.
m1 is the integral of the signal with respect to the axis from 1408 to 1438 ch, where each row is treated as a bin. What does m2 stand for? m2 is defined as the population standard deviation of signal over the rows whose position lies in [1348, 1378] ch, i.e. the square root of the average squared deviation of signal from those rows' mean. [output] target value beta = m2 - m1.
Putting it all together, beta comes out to -2378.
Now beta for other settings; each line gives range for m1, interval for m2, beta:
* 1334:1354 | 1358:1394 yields -3169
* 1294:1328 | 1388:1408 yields -5476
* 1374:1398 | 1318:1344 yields -2195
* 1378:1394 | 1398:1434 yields -1436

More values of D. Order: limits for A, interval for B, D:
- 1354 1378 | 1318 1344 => -14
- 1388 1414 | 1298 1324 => -82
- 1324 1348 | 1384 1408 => 92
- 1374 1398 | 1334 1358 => -40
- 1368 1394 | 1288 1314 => -34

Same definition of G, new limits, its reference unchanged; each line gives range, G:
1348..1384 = 1381.0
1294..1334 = 1301.0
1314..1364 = 1316.0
